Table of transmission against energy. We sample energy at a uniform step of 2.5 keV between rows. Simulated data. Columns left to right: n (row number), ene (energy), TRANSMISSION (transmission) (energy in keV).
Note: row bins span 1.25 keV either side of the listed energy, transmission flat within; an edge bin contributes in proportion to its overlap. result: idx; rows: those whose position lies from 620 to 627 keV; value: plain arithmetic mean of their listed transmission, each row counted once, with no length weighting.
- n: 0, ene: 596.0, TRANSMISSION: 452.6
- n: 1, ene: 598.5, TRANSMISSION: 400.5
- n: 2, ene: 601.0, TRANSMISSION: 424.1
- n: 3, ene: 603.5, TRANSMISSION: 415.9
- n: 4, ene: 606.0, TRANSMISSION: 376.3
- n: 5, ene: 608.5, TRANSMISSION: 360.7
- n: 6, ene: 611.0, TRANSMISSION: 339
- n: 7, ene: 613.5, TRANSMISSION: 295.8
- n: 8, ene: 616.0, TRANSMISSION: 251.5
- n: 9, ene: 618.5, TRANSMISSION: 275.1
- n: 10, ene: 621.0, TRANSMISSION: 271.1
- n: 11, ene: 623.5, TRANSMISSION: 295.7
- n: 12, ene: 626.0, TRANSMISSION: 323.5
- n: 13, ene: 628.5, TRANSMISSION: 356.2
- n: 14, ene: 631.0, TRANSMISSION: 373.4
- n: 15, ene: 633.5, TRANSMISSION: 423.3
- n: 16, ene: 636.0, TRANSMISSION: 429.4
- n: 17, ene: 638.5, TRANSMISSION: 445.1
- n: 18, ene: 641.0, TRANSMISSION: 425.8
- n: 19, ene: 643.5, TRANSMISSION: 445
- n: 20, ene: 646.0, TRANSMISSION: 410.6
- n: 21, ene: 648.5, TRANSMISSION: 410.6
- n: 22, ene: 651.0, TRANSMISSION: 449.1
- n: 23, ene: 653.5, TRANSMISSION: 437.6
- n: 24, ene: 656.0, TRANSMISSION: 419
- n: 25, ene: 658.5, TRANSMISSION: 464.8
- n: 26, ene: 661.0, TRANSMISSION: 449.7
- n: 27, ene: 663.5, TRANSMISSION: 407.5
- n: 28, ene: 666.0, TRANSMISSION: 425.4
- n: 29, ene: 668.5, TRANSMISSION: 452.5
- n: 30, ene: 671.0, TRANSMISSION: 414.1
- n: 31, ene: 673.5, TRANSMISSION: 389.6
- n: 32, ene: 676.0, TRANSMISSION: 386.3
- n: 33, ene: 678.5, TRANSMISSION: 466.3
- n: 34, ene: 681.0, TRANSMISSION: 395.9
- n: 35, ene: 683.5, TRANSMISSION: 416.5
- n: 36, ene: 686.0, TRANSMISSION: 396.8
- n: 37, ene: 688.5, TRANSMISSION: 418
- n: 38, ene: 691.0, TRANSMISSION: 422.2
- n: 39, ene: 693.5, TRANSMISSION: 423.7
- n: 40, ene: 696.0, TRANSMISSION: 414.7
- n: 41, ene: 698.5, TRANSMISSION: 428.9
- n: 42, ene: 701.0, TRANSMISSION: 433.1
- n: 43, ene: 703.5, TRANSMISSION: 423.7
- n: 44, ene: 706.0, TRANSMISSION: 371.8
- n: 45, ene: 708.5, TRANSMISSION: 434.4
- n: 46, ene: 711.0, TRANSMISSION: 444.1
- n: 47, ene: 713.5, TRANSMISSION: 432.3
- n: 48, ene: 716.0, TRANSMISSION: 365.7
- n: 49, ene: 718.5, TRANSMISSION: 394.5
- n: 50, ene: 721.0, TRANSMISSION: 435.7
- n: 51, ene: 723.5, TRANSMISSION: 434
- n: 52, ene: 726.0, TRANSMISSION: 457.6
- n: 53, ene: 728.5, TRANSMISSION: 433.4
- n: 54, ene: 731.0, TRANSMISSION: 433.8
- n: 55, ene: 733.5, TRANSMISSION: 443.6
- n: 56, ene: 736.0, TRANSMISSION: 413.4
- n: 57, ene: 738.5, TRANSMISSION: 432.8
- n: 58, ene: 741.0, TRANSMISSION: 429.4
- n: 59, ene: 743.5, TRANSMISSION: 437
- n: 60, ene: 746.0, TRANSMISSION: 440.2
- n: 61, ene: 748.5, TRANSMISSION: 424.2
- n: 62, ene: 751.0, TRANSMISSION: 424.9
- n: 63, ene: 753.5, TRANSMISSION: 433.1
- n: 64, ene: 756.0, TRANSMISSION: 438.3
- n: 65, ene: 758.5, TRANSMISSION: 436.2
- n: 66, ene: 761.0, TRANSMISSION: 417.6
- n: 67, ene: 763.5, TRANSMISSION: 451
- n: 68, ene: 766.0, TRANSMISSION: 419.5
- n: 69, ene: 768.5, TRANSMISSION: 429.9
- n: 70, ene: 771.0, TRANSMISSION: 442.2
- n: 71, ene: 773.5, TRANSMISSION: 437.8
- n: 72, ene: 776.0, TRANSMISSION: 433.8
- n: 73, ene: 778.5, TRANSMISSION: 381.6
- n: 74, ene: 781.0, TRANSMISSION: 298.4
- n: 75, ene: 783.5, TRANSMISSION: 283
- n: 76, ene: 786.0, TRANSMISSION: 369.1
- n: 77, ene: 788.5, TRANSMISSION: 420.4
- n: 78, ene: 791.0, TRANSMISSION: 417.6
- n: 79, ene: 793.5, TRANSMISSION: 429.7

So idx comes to 297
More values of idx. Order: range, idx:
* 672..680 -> 414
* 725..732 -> 442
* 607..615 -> 332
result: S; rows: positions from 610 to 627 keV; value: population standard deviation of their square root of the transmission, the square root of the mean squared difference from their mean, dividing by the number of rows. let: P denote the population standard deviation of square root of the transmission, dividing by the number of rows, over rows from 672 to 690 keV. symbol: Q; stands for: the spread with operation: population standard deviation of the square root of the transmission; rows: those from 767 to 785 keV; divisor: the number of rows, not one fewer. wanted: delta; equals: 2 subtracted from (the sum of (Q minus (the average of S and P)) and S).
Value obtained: -0.2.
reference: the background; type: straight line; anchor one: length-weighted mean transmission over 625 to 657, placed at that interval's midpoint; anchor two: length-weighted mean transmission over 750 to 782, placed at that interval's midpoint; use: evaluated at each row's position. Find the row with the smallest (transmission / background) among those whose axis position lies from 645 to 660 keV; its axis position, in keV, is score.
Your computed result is 648.5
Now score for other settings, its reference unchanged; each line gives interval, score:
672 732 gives 716.0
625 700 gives 626.0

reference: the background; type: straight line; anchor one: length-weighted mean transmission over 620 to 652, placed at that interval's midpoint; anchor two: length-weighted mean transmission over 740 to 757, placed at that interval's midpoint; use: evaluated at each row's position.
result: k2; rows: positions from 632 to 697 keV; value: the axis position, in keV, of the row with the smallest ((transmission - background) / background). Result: 676.0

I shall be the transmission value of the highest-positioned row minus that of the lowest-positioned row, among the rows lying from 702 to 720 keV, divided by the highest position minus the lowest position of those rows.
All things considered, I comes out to -2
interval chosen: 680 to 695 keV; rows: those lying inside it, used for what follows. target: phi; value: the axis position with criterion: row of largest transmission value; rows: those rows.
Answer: 693.5 keV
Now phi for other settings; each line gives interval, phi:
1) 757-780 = 763.5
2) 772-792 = 773.5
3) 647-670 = 658.5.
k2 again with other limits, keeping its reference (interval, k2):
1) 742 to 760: 751.0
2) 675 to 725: 716.0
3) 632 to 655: 648.5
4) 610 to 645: 616.0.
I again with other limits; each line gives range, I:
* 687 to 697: 0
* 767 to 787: -3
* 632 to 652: 1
